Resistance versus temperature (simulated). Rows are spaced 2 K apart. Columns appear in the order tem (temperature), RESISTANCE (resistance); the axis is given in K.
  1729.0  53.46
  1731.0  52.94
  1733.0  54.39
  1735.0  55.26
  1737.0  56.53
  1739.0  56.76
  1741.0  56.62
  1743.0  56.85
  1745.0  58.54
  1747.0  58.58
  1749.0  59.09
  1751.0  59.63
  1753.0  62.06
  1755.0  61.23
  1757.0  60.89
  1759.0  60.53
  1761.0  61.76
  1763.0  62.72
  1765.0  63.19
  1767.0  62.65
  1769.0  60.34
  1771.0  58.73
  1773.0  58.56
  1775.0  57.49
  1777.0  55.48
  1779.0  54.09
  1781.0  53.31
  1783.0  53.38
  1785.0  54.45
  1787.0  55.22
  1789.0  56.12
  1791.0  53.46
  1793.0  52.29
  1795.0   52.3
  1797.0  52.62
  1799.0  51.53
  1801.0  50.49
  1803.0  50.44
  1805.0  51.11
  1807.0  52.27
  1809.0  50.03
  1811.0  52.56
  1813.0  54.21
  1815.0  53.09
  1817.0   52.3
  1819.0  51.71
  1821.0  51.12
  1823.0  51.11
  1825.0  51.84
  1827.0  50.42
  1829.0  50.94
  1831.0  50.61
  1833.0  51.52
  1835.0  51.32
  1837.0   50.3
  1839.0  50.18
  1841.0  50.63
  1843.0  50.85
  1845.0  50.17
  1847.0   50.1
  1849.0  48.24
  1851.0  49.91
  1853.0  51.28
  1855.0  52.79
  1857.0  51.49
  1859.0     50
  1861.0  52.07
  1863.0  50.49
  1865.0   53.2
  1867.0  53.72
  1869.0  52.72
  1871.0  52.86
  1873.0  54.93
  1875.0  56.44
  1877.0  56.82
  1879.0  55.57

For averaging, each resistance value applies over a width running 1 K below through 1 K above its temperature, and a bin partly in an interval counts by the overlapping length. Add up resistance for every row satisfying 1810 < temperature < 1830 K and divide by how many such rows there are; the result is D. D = 52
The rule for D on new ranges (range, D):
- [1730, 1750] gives 57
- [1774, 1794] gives 55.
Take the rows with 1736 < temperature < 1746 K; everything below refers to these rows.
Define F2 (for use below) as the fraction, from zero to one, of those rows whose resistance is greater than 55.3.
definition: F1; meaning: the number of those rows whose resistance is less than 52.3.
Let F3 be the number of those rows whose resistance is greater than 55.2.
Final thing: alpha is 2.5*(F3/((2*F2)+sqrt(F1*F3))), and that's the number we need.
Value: 6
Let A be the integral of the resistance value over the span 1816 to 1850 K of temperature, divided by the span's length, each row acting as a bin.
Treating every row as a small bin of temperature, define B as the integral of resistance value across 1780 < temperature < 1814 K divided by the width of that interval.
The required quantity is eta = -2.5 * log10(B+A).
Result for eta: -5.037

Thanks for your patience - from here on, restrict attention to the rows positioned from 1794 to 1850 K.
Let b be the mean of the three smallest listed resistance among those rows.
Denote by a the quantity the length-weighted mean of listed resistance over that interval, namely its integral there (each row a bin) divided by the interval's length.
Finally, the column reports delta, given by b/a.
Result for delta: 0.966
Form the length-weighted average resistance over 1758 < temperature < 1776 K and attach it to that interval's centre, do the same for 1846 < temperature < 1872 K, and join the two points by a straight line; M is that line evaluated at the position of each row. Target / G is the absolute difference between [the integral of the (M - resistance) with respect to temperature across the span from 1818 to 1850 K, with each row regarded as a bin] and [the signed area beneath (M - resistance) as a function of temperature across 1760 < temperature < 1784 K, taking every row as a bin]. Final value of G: 64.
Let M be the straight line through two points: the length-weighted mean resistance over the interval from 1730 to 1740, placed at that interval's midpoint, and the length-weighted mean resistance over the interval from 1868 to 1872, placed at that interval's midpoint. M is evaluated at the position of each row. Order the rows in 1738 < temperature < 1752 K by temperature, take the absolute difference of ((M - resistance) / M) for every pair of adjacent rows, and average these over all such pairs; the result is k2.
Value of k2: 0.010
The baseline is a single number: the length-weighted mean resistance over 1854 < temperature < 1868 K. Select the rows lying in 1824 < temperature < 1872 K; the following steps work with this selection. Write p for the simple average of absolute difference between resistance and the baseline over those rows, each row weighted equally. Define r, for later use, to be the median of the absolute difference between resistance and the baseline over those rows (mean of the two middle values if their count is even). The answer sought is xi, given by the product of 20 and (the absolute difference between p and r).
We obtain 0.2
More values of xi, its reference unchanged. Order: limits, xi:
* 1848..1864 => 5.3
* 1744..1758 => 7.5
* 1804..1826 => 0.3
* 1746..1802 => 13.3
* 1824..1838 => 1.1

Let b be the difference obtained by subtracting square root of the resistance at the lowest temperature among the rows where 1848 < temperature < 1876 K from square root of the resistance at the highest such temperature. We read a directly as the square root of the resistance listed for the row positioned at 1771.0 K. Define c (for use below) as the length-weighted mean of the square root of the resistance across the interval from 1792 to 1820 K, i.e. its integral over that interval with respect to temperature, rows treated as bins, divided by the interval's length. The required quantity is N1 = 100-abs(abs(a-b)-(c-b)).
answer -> 99.5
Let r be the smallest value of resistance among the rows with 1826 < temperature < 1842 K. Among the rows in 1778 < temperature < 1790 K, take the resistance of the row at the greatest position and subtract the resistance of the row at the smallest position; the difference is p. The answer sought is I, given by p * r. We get 102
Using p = 2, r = 50.18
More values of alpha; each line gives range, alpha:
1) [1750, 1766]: 10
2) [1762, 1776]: 9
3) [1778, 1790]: 15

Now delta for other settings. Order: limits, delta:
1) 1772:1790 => 0.968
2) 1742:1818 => 0.896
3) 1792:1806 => 0.983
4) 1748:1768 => 0.974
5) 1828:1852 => 0.981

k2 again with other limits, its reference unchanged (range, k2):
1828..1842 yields 0.009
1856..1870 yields 0.030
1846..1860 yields 0.029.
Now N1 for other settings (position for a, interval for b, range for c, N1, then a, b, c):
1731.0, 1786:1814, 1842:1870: 99.9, 7.3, -0.07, 7.16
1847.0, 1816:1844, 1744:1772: 99.3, 7.1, -0.10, 7.79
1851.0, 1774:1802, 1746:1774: 99.3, 7.1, -0.48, 7.79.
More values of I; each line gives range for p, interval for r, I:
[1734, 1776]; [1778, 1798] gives 117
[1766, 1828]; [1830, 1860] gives -590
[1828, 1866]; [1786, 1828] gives 113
